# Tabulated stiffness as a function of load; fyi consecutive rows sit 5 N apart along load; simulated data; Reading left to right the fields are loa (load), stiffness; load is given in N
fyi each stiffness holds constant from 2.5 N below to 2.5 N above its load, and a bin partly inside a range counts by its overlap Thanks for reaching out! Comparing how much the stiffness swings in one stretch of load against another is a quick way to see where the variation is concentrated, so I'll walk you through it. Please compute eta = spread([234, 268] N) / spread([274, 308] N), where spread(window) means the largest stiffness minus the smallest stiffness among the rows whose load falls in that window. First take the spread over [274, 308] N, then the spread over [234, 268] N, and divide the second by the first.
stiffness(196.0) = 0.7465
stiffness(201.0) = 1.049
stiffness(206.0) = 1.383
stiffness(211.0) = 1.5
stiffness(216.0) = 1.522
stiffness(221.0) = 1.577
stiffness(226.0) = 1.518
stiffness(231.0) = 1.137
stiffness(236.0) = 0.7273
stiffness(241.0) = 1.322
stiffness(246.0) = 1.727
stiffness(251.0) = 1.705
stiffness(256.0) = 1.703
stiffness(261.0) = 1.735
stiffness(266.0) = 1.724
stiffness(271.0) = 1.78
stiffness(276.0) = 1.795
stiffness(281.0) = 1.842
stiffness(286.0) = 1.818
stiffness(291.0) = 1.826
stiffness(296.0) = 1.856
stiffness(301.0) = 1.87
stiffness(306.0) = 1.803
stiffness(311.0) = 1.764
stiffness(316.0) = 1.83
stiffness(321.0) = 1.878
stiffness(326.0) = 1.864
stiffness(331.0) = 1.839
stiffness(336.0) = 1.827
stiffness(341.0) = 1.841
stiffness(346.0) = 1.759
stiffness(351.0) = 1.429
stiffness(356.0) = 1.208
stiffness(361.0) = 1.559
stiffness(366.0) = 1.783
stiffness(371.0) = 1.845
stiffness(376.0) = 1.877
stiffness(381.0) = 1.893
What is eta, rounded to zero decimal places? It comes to 13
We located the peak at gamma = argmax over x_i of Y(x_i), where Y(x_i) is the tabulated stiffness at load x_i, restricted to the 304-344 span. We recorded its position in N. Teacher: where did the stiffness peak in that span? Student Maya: 321.0 N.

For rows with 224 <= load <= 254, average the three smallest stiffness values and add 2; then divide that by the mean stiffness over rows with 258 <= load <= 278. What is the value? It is 1.7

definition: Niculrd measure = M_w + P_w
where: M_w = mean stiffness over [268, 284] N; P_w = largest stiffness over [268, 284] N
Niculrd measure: 3.6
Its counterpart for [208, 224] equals 3.1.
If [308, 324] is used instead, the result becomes 3.7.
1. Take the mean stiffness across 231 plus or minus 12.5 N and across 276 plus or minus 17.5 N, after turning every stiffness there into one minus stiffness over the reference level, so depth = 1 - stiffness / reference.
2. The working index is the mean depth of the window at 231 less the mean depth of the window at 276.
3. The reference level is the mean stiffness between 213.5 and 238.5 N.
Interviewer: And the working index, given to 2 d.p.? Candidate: 0.41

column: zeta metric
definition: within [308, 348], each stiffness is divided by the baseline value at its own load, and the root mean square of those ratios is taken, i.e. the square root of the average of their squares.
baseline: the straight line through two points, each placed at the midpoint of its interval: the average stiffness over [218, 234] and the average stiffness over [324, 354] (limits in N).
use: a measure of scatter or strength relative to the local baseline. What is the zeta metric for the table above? 1.06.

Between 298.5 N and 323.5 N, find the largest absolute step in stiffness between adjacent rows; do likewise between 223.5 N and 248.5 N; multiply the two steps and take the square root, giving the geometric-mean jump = 0.200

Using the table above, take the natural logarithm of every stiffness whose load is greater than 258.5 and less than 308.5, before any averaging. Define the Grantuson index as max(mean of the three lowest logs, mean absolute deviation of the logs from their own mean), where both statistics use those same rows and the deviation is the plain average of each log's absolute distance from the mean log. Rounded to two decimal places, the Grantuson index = 0.56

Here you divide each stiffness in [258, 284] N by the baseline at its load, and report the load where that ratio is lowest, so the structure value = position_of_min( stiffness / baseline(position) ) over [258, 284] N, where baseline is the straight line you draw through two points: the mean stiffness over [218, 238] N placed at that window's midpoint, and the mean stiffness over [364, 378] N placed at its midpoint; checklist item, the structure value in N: 266.0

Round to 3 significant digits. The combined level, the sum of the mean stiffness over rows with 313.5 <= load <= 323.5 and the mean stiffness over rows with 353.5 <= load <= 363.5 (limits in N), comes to 3.24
